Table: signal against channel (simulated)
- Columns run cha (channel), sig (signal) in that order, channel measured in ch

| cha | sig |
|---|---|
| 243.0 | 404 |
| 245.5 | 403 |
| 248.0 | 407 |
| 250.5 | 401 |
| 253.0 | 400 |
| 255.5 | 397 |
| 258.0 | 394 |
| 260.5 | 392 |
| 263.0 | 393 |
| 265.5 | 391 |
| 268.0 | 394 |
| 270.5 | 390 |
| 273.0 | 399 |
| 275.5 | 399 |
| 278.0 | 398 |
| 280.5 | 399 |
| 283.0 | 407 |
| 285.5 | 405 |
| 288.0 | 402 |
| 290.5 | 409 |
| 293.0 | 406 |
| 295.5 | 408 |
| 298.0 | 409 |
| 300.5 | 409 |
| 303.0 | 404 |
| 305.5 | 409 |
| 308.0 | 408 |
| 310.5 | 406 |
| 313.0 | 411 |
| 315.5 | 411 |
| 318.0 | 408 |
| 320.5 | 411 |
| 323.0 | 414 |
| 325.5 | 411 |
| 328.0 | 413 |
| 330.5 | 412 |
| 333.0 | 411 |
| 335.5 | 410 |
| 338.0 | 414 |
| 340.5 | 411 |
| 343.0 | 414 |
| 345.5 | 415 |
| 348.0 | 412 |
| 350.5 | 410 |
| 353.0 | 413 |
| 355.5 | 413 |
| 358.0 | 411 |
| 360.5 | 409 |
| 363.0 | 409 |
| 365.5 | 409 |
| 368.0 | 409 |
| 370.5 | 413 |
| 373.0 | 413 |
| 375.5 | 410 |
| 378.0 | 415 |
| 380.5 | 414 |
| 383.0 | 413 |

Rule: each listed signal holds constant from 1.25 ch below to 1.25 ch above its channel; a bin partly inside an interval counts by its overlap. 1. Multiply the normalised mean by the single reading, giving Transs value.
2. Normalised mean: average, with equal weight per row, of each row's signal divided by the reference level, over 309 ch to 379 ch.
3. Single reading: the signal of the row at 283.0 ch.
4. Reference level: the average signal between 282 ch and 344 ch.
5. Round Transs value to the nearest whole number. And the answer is 409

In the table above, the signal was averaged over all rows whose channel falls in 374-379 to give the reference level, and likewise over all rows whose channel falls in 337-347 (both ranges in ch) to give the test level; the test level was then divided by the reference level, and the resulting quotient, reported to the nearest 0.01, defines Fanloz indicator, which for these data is 1.00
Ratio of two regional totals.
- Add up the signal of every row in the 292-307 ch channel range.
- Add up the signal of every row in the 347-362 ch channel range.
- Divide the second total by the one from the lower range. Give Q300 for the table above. 1.01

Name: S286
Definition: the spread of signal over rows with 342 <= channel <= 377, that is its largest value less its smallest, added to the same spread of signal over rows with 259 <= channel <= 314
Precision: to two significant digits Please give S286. 27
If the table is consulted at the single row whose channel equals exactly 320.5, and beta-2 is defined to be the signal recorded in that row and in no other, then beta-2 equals 411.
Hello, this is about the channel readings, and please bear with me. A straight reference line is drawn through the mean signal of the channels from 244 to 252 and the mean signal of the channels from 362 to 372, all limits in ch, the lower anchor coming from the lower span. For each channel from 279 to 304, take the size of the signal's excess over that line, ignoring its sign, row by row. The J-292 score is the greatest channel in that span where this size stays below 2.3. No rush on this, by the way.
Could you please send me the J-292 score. 295.5 ch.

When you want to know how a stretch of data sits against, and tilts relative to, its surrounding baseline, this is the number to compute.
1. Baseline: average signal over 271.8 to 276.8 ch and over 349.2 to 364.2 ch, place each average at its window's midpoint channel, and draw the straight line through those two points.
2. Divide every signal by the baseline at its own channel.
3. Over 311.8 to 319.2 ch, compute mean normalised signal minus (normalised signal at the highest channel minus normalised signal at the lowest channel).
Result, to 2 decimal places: 1.02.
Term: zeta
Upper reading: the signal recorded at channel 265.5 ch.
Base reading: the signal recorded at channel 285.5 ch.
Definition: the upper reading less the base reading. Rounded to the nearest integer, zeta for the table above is -14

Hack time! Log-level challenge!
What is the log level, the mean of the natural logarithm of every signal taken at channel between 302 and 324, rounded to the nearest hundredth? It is 6.01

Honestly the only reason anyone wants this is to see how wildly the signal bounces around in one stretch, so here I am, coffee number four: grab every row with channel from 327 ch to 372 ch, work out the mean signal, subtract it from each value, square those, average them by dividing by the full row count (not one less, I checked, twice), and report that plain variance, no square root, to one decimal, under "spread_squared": 3.6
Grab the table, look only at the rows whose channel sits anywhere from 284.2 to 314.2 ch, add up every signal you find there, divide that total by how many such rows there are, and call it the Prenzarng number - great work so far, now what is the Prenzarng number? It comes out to 407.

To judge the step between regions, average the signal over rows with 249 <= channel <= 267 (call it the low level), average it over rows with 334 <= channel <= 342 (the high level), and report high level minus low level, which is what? 16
